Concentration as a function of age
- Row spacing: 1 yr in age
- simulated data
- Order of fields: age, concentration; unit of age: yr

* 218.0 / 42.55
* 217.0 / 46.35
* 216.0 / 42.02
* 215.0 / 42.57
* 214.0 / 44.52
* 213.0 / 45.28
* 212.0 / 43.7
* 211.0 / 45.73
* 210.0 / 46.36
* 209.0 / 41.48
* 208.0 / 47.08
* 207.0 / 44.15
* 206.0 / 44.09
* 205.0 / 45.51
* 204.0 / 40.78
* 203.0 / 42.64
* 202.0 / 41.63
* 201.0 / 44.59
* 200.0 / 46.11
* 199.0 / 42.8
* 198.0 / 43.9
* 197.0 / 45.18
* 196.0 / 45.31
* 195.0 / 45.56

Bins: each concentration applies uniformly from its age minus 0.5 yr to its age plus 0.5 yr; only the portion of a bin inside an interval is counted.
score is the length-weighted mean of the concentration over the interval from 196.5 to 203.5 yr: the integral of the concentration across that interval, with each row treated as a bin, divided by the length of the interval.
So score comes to 43.8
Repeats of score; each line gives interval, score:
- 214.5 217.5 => 43.6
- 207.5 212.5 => 44.9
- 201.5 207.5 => 43.1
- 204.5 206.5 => 44.8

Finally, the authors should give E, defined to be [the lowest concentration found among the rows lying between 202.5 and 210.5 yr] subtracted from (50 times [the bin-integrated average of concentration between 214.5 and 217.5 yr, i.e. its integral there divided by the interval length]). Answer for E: 2142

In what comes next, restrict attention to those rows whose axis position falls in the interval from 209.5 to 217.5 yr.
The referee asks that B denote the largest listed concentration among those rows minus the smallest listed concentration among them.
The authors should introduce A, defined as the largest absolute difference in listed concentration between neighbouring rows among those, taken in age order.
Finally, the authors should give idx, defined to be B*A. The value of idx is 18.8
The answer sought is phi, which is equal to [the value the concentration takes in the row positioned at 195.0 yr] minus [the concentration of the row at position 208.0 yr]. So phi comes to -1.5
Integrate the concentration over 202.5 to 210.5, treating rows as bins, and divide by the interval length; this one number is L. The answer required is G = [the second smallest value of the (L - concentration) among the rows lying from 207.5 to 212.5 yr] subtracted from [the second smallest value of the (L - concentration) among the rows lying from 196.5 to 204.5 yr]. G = 1.2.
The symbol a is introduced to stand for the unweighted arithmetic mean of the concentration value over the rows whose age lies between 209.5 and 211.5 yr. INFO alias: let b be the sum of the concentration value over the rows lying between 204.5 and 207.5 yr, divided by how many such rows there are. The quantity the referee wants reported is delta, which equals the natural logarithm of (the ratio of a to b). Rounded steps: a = 46.0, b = 44.6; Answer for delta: 0.03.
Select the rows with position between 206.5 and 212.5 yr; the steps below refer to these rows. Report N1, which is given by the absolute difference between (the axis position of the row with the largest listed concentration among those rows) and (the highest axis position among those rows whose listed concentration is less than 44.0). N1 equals 4 yr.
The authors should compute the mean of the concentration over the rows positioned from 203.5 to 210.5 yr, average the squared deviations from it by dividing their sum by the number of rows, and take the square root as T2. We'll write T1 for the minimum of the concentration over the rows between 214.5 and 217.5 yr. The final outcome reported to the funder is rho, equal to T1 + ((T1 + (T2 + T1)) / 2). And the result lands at 85.1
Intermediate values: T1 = 42.02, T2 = 2.20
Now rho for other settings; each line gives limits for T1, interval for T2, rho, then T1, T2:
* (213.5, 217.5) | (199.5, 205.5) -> 85.0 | 42.02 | 1.99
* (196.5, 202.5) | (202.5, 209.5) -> 84.3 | 41.63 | 2.06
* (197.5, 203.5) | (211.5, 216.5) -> 83.9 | 41.63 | 1.20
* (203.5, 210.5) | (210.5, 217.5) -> 82.3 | 40.78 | 1.50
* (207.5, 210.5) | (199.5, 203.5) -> 83.8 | 41.48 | 1.73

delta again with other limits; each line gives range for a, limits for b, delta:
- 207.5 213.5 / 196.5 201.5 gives 0.01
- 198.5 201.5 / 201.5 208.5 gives 0.02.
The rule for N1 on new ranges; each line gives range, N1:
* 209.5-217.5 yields 6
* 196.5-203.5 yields 3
